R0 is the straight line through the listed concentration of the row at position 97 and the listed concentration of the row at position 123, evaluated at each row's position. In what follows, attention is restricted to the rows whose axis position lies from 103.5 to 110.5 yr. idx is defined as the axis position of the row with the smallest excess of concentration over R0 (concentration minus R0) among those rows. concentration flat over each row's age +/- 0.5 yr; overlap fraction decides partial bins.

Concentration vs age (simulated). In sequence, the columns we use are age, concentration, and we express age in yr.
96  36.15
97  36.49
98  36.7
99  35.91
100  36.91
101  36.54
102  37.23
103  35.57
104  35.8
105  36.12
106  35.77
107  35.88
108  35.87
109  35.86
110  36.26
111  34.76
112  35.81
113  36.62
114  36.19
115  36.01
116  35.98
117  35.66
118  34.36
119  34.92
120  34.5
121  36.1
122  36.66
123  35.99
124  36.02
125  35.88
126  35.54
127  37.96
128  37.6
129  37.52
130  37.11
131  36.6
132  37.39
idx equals 104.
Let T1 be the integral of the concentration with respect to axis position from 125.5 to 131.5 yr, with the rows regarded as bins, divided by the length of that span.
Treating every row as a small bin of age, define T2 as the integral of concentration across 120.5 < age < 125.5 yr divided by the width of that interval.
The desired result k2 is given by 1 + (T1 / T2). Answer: 2.03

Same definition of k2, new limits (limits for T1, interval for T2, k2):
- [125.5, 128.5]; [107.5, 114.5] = 2.03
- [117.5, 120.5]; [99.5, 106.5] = 1.95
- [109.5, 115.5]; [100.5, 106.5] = 1.99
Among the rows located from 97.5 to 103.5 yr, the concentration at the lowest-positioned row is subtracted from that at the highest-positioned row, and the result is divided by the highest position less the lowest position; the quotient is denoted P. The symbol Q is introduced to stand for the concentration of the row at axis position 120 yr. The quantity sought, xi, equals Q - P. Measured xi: 34.7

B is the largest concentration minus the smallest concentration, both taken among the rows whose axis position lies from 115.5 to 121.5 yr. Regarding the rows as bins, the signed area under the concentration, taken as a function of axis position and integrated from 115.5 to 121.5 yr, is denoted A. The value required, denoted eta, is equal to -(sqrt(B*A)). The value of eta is -19.2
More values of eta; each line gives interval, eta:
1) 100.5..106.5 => -19.0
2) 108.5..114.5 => -20.0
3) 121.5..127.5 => -23.0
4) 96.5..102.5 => -17.0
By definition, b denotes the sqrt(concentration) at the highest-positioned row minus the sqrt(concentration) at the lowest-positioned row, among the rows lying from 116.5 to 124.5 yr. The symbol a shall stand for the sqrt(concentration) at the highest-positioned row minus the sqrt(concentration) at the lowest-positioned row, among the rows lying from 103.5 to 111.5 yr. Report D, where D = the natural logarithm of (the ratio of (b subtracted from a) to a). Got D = 0.3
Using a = -0.09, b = 0.03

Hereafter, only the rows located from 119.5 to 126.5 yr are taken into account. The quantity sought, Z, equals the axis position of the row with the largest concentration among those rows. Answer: 122 yr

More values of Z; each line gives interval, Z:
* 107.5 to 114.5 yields 113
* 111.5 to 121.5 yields 113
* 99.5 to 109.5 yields 102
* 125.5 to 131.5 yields 127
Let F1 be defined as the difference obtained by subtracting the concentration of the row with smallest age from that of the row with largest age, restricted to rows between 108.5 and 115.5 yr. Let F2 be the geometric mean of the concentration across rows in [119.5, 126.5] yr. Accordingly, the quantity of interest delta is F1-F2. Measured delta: -35.7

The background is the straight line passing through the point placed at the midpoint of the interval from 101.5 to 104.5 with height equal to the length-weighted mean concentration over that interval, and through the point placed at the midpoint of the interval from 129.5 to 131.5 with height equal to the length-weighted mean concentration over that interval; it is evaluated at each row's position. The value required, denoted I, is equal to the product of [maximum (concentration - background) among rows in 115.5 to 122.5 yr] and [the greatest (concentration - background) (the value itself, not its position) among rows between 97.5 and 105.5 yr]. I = 0.0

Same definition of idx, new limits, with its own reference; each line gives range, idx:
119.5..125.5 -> 120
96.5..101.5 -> 99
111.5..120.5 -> 118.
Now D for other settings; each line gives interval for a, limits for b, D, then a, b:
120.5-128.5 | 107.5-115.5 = -0.1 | 0.12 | 0.01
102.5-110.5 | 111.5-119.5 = 0.8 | 0.06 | -0.07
